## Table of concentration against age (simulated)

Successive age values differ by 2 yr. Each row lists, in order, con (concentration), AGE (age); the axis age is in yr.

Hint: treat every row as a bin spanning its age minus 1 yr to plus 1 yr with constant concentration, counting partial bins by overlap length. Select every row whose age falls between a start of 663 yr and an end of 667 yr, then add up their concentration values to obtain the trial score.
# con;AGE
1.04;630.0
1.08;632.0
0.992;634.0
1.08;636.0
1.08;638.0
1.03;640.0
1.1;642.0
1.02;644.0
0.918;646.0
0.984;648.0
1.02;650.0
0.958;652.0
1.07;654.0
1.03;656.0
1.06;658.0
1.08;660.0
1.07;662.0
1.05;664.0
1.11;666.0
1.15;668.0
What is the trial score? 2.2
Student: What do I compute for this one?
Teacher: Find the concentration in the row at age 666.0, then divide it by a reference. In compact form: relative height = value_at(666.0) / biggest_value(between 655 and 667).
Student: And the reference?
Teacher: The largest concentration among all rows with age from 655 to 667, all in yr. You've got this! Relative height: 1.00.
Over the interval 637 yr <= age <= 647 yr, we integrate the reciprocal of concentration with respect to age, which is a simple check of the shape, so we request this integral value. 10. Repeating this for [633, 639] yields 6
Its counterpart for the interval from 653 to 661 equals 8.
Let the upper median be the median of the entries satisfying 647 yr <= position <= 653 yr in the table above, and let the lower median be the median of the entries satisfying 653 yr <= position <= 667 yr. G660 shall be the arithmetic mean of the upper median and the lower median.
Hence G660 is 1.03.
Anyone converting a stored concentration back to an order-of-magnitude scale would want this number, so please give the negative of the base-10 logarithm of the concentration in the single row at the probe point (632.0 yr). -0.033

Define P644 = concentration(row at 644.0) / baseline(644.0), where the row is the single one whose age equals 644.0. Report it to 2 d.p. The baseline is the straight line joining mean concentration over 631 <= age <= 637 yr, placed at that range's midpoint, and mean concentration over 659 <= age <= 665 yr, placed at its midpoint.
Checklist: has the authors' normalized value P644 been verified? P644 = 0.97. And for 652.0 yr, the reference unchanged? 0.90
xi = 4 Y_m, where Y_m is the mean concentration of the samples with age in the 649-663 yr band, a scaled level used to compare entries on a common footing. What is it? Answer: 4.16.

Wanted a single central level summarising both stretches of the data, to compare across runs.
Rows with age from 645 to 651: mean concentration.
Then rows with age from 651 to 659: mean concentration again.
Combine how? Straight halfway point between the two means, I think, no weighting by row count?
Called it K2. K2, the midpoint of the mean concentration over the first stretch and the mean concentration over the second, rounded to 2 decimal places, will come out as 1.00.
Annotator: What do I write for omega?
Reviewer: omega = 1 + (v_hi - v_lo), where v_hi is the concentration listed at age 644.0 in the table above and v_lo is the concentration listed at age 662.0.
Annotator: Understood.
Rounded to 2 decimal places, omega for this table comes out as 0.95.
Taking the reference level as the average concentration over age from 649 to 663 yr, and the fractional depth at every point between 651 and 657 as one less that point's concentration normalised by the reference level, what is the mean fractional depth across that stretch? 0.021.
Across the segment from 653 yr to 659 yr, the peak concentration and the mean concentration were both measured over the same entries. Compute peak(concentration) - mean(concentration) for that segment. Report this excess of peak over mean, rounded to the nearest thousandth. 0.017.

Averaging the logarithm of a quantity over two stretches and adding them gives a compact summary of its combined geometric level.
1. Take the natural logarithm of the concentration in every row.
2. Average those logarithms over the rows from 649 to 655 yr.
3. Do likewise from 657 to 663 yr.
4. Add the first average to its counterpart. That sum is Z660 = 0.082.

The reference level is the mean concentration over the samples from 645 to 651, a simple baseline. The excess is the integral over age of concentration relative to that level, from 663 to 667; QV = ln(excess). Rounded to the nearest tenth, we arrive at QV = -0.9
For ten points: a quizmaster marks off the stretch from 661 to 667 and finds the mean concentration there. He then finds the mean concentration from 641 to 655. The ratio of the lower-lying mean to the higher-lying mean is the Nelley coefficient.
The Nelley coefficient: 0.94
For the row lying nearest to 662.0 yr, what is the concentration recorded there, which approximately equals 1.07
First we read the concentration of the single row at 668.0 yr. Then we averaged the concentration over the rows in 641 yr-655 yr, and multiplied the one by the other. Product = 1.16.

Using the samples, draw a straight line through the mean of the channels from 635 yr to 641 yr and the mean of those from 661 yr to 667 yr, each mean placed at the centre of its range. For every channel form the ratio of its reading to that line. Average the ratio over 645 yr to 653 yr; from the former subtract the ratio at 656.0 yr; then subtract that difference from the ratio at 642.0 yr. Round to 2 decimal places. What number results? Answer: 1.09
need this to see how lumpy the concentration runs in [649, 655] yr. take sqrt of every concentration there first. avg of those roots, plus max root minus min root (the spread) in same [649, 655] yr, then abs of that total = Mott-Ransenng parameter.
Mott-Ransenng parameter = 1.06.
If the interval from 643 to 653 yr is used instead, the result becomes 1.04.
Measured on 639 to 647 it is 1.10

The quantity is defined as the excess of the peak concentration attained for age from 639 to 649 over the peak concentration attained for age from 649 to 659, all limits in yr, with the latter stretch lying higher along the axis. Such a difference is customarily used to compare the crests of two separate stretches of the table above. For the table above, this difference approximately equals 0.03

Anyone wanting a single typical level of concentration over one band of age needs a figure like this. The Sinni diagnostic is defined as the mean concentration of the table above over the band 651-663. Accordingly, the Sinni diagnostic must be 1.04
